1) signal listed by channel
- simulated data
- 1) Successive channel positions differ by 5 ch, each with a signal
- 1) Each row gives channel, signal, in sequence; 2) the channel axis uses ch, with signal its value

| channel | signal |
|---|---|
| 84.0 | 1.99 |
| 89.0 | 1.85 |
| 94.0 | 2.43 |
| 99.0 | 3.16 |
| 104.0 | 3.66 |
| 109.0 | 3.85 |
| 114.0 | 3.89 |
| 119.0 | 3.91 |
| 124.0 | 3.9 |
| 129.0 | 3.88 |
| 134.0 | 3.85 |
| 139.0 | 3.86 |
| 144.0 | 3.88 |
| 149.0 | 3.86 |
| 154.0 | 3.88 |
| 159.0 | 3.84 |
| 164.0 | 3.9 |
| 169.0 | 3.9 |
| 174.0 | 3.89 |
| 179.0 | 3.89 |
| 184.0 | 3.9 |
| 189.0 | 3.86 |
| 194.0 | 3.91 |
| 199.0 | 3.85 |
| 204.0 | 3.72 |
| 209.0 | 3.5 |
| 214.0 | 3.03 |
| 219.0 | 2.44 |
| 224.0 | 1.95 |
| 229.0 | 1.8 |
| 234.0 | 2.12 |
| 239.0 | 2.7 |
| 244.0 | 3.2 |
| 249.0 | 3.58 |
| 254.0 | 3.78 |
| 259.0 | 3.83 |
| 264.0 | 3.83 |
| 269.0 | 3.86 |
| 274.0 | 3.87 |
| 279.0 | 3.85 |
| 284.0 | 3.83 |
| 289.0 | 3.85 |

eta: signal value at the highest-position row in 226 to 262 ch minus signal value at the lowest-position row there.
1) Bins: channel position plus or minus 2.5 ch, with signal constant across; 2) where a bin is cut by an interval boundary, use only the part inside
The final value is 2.0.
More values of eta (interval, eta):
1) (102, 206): 0.1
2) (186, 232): -2.1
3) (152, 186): 0.0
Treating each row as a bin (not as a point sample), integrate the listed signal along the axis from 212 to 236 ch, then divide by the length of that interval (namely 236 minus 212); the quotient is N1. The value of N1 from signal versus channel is 2.26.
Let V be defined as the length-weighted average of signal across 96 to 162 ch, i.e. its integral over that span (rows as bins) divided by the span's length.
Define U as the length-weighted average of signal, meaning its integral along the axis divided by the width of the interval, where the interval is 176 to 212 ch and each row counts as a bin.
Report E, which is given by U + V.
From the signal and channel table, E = 7.59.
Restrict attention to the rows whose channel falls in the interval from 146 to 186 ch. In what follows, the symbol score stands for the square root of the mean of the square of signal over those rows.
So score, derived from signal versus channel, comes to 3.88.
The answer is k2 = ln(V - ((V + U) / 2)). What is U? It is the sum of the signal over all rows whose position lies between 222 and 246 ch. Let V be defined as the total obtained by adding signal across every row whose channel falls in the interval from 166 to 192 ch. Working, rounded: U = 11.8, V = 19.4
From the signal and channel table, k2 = 1.3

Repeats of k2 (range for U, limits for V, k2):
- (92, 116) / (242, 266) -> -0.5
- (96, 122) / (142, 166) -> -0.8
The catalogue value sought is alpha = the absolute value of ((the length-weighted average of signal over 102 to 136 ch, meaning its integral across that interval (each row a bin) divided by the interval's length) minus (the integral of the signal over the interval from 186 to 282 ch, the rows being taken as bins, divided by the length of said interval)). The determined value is 0.55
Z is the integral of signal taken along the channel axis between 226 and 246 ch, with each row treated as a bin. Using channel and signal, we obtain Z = 48.5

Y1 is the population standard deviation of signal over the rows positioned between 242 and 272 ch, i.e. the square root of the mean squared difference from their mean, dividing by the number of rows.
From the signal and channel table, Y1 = 0.23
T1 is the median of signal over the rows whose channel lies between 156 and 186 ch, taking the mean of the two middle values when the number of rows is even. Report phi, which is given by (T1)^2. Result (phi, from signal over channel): 15.2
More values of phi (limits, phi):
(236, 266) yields 13.5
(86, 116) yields 11.6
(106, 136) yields 15.1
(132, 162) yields 14.9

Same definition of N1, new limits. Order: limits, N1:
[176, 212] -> 3.79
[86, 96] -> 2.12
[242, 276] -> 3.71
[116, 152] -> 3.88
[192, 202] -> 3.87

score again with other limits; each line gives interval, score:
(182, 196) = 3.89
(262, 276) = 3.85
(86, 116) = 3.23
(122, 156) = 3.87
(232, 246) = 2.71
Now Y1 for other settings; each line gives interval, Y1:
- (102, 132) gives 0.09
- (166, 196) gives 0.02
